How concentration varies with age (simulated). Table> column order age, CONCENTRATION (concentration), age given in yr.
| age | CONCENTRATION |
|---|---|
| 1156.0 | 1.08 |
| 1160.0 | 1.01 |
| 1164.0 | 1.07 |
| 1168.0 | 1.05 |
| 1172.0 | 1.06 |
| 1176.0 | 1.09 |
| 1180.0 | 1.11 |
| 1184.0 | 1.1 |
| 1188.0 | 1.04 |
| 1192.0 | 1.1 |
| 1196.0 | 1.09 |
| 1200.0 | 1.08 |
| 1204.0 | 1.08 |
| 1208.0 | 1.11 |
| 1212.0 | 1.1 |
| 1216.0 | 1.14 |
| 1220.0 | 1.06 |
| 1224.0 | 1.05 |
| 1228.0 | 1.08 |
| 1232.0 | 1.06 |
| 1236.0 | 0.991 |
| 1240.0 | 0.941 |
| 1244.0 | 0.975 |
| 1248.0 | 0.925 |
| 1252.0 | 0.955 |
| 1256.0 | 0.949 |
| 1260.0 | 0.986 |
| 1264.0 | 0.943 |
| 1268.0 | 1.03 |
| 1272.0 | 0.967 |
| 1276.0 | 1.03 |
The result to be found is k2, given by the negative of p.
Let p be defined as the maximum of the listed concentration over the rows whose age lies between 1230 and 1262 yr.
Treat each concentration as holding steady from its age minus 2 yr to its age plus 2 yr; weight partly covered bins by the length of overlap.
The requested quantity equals -1.06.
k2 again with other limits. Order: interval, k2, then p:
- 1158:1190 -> -1.11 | 1.11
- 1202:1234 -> -1.14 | 1.14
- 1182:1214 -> -1.11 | 1.11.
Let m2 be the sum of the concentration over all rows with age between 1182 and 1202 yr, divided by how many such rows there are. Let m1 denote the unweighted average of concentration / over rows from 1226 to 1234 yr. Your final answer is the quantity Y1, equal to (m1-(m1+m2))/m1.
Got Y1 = -1.01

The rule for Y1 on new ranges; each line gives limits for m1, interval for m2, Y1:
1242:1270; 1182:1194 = -1.12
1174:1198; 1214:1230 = -0.99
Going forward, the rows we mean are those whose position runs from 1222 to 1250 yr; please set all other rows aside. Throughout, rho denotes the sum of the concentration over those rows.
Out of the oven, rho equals 7.0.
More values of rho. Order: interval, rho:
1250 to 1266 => 3.8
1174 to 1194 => 5.4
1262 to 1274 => 2.9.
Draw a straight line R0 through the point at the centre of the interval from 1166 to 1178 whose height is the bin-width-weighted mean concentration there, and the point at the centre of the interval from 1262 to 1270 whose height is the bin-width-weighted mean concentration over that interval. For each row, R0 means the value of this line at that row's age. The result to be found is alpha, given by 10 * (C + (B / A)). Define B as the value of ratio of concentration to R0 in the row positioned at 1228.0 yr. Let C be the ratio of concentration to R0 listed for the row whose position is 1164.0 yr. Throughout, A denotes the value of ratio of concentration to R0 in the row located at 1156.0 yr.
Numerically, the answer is 20.6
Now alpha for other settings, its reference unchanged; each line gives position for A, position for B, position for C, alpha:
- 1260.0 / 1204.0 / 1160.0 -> 19.8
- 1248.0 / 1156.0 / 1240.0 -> 20.2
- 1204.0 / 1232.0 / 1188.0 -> 19.9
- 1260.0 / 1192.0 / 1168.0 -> 20.4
